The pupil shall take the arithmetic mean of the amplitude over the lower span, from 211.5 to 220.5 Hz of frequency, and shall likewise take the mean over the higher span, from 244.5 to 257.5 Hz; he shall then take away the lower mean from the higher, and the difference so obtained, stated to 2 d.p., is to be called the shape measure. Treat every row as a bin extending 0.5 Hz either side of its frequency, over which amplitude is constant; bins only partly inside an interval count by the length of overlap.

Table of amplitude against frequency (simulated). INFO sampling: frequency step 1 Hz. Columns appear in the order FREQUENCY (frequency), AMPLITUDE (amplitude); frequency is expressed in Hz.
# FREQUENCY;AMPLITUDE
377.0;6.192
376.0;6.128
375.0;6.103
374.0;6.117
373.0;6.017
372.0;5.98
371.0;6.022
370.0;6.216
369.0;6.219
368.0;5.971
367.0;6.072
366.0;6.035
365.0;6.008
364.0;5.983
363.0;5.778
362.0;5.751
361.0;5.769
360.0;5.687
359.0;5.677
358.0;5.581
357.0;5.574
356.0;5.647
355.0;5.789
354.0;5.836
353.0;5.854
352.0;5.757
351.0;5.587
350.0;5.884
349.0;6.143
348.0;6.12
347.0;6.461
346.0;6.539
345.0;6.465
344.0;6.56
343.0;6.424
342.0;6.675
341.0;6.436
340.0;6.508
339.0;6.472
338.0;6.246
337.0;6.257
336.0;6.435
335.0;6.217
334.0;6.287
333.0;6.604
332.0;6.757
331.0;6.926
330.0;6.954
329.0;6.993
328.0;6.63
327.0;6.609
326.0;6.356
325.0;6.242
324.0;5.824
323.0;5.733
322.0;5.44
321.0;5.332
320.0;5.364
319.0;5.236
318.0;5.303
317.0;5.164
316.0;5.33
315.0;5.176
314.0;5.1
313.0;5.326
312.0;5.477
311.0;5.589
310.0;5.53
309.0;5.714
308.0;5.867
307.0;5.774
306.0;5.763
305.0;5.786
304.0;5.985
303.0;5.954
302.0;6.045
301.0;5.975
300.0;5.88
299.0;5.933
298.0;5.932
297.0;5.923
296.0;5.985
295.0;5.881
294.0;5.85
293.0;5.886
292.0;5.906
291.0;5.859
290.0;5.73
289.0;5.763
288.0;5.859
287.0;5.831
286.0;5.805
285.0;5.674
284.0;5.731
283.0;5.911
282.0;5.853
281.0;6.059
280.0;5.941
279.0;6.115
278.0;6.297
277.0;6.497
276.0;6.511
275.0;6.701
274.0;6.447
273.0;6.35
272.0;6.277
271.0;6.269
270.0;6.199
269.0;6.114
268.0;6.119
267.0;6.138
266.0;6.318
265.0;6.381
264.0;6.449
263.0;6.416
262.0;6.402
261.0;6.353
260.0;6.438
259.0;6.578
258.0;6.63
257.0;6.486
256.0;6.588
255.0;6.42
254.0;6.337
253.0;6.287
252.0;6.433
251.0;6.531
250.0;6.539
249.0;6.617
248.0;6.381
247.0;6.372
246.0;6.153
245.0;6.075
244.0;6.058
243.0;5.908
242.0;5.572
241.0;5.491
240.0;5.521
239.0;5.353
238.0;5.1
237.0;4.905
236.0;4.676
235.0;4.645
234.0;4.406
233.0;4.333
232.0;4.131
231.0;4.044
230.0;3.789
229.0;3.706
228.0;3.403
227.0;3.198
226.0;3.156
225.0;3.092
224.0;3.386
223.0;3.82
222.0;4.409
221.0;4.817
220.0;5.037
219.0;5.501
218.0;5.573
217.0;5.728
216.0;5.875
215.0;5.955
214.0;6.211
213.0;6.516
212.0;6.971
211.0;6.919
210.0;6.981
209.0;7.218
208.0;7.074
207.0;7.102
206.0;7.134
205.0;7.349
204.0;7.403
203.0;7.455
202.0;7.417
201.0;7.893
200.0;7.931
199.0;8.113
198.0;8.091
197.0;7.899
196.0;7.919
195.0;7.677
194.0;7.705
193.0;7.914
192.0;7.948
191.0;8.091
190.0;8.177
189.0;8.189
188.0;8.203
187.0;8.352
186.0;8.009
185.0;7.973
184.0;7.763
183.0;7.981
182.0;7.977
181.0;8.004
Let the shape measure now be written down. 0.47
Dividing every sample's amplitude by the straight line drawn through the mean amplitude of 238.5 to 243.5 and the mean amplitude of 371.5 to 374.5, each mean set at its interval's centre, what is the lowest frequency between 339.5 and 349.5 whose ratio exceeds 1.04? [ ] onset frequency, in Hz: 340.0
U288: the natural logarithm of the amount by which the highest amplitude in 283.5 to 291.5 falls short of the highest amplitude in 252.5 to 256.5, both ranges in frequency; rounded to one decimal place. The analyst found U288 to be -0.3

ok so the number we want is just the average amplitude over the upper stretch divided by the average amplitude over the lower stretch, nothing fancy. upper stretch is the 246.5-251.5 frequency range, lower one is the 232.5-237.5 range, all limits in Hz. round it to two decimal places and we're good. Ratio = 1.41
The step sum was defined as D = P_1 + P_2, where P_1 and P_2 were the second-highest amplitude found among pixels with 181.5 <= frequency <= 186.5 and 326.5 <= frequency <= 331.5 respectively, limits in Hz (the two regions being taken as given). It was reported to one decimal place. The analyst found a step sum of 14.9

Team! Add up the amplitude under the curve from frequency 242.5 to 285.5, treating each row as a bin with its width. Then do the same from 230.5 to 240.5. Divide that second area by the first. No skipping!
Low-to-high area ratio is 0.17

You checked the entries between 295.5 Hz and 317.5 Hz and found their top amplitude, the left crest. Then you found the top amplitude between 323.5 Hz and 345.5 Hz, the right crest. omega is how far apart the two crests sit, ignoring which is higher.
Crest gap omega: 0.95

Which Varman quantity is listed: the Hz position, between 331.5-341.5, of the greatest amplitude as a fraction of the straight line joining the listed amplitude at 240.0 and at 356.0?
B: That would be 332.0 Hz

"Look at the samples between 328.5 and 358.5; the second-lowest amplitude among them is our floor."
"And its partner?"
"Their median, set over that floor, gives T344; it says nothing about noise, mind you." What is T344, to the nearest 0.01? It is 1.14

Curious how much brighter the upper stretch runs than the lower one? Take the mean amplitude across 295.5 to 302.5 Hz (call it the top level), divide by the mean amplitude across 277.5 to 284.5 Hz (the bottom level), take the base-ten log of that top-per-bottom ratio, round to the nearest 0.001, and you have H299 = -0.002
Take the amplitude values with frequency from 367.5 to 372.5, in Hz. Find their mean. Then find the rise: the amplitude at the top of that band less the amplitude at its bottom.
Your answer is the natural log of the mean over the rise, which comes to 6.5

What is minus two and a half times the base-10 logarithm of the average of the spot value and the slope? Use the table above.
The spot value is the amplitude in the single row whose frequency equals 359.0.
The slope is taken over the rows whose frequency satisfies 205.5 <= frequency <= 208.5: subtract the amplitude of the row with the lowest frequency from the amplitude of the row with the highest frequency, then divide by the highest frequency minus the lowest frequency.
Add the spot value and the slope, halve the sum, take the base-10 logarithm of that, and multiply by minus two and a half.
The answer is -1.13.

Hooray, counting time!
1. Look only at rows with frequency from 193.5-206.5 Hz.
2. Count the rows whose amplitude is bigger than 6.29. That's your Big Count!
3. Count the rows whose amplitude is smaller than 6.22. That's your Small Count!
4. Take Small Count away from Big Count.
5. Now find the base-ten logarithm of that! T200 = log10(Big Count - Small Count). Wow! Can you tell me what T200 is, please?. 1.11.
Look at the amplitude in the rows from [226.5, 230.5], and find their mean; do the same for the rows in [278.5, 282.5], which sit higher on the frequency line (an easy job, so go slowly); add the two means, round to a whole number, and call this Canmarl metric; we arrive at 10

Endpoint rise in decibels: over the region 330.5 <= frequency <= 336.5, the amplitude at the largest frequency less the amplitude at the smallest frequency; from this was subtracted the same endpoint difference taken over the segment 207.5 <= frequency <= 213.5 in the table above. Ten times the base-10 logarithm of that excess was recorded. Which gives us -12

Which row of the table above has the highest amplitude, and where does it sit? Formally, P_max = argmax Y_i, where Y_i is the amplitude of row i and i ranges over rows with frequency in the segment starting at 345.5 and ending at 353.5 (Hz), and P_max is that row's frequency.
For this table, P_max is 346.0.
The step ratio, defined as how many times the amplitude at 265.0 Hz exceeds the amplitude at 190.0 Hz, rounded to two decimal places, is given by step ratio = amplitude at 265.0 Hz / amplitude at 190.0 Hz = 0.78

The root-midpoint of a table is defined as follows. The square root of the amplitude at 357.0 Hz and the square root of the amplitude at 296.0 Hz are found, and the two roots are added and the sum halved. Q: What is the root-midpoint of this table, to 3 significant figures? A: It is 2.40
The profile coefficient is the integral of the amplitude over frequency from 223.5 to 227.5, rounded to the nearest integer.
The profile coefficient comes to 13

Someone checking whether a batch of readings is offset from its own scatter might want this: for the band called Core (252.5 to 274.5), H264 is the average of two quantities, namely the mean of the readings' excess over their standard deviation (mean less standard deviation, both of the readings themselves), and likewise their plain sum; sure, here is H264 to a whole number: 73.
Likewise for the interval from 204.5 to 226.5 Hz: 65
